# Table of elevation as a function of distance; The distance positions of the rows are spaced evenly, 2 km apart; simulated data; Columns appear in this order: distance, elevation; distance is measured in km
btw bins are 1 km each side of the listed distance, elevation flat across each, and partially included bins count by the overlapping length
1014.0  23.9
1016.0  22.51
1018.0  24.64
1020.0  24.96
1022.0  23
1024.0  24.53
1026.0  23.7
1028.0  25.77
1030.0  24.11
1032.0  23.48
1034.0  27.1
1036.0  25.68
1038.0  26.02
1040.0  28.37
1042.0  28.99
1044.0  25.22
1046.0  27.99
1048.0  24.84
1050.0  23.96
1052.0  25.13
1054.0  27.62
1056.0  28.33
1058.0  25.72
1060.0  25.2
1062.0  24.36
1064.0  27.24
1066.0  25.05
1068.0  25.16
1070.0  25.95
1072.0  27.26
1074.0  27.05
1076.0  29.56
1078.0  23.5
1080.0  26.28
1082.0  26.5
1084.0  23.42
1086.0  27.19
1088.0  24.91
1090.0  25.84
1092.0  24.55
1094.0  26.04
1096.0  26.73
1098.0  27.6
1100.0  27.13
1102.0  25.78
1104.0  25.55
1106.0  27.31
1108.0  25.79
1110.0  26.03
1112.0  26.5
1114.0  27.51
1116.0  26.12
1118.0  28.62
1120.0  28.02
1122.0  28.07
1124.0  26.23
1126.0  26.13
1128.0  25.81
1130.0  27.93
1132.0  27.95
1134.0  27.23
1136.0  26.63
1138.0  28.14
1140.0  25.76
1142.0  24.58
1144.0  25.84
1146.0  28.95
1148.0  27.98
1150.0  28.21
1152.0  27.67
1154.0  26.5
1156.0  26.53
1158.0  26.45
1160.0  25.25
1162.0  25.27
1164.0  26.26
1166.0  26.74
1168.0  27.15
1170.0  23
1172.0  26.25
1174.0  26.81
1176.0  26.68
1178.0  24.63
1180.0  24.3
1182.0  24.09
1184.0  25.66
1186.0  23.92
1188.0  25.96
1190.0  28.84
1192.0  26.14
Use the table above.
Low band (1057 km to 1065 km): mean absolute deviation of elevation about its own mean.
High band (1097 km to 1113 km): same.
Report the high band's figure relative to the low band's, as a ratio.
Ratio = 0.79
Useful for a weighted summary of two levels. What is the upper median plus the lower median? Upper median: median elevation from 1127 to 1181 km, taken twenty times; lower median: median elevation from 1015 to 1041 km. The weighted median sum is 555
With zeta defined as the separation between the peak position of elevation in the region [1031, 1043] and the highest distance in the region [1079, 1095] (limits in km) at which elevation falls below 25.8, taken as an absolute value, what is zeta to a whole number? 50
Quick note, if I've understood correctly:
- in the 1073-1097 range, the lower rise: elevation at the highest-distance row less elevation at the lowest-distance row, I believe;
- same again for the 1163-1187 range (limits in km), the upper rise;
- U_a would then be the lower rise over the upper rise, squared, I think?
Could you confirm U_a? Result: 0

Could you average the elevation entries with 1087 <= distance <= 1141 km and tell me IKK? 26.7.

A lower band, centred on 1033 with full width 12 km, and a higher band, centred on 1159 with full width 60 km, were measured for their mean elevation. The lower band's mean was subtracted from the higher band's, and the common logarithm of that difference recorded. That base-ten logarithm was -0.04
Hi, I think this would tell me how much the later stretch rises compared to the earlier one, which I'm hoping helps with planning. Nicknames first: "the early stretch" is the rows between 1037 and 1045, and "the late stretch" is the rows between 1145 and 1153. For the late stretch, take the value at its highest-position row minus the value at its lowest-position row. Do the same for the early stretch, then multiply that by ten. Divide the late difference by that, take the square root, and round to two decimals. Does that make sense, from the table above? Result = 0.40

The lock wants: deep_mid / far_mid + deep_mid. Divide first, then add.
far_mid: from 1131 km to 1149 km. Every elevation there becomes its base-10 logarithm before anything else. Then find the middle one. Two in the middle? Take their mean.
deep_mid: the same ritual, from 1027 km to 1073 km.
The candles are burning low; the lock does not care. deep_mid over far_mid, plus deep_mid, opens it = 2.39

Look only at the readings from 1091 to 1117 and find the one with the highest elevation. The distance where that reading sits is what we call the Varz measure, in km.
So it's 1098.0 km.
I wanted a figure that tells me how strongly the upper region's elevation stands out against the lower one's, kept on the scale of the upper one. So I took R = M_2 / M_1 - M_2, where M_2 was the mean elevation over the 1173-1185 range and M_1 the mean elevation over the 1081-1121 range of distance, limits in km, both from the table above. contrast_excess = -24.4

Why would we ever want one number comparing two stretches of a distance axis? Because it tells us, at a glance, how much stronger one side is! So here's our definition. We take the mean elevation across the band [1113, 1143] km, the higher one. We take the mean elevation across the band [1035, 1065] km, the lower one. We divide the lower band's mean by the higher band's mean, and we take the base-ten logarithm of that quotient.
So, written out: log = -0.0109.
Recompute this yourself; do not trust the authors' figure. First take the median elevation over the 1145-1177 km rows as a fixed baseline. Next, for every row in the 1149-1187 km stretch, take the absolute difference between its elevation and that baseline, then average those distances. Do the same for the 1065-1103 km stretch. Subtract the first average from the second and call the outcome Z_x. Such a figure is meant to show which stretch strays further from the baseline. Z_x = 0.1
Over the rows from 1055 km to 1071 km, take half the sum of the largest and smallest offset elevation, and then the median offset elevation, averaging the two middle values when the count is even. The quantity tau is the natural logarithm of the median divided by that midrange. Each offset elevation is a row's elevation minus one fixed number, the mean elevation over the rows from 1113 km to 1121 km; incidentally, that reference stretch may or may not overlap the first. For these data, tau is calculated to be 0.5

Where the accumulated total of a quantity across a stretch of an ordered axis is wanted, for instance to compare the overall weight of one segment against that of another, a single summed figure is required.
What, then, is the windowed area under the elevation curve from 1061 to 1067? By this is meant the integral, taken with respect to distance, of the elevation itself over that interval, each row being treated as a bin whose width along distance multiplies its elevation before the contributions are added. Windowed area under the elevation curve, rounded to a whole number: 153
